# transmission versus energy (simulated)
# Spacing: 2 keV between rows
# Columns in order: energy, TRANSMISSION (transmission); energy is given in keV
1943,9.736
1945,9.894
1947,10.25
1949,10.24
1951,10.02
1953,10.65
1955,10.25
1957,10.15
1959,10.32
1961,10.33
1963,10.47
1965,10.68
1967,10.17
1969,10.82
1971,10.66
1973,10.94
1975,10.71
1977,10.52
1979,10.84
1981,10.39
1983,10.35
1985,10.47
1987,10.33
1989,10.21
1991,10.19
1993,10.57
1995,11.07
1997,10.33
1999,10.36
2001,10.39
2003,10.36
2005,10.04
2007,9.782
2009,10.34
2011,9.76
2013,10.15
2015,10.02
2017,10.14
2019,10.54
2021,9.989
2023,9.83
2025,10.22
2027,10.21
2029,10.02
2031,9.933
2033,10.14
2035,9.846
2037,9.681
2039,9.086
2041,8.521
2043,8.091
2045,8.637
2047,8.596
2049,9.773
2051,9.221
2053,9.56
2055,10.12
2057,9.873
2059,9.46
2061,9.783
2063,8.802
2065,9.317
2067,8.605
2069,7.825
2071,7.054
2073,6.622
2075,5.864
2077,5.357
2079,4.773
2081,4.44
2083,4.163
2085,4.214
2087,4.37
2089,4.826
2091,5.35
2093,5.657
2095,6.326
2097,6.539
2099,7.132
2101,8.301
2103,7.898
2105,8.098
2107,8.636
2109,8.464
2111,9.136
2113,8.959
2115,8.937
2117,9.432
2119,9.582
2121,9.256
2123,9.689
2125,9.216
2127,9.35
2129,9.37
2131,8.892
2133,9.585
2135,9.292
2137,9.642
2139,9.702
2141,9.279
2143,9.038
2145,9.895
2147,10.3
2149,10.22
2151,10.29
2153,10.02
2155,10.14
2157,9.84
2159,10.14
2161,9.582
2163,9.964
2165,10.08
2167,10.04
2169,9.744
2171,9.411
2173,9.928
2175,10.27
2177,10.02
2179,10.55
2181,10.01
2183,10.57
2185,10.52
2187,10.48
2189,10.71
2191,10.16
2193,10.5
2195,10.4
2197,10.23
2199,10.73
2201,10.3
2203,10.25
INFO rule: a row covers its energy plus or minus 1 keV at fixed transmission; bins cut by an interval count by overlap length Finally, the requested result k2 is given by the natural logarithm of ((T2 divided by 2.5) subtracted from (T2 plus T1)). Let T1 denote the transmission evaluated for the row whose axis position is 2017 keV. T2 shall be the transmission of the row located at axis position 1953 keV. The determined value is 2.81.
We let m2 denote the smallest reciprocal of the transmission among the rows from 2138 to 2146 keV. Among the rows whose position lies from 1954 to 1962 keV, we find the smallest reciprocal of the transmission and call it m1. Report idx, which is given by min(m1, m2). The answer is 0.097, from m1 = 0.097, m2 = 0.101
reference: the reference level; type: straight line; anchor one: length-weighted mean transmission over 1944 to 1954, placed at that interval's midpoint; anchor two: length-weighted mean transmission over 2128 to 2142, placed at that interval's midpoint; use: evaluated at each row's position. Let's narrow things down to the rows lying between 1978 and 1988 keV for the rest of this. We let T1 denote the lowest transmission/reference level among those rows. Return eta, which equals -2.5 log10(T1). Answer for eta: -0.03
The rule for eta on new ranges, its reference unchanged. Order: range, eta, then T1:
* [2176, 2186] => -0.09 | 1.09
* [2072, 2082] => 0.84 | 0.46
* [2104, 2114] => 0.18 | 0.85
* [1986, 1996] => -0.02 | 1.02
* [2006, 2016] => 0.02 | 0.98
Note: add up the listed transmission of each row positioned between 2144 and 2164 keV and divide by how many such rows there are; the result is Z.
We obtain 10.0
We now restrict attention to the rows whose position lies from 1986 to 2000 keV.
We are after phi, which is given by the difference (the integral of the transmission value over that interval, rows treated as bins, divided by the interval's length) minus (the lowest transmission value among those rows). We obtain 0.25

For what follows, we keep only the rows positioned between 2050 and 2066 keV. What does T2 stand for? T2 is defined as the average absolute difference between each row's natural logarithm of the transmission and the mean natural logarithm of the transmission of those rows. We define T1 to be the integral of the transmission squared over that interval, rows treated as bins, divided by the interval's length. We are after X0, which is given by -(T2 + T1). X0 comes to -91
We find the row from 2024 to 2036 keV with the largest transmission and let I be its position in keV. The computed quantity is 2025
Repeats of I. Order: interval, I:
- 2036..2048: 2037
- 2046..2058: 2055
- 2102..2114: 2111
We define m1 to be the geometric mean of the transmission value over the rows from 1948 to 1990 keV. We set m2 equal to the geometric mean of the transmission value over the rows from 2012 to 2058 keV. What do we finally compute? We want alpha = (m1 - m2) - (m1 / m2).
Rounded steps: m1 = 10.5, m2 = 9.6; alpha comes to -0.3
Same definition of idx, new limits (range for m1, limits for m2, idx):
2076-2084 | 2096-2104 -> 0.120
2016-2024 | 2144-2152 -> 0.095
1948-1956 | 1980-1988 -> 0.094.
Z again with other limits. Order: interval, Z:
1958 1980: 10.6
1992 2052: 9.9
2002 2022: 10.1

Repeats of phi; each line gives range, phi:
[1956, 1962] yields 0.12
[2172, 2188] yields 0.37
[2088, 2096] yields 0.71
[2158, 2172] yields 0.44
